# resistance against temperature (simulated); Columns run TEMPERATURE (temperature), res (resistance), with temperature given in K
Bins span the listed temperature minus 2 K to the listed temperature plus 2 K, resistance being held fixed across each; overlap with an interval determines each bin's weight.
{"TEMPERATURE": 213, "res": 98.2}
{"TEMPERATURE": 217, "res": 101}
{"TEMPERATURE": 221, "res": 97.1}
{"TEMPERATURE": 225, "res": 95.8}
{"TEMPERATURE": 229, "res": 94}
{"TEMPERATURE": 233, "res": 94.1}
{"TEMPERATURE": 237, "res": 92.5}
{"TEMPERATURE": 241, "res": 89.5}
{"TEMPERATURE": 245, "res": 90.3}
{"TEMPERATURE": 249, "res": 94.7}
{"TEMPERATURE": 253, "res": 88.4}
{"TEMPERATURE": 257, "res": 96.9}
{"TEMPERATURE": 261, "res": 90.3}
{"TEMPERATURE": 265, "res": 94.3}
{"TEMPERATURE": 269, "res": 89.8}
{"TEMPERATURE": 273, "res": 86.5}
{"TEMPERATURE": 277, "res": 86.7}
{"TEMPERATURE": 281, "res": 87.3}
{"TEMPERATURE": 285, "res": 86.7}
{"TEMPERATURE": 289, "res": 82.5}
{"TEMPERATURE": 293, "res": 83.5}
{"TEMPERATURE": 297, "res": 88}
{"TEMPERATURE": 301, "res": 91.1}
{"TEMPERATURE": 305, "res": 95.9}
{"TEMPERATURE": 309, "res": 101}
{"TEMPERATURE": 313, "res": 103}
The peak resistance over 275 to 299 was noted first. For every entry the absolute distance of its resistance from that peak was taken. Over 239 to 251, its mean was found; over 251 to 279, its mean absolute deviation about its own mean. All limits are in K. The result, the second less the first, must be -1.0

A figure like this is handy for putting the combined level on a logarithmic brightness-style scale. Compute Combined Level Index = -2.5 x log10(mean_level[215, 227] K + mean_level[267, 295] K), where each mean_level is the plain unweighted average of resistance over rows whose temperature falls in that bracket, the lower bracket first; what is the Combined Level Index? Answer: -5.66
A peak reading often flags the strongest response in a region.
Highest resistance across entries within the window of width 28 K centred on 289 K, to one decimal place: 91.1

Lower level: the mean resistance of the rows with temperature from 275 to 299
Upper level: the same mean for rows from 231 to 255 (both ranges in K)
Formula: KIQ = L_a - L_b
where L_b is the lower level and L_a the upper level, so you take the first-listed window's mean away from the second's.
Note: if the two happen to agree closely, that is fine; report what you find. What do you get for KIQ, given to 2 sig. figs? 5.8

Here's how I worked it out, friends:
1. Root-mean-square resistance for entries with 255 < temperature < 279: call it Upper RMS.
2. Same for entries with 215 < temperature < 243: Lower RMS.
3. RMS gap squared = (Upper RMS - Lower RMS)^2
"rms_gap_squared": 17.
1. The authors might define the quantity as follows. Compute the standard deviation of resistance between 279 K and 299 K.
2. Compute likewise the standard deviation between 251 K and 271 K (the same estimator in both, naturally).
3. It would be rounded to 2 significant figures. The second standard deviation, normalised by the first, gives 1.4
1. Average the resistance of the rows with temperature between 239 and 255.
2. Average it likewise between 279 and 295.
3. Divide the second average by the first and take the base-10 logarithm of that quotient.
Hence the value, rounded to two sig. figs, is -0.028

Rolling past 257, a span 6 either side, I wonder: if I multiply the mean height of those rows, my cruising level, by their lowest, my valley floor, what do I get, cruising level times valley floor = 8121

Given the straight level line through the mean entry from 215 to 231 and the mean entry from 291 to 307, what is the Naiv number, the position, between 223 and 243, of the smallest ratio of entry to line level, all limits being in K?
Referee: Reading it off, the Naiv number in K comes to 241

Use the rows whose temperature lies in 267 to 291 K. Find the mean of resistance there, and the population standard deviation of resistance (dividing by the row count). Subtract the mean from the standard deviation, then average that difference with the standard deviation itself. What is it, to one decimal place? -41.1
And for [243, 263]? -42.9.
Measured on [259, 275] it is -42.3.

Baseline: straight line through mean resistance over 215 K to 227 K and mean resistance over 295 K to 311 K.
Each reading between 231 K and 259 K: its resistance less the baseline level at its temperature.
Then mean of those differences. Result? -4.5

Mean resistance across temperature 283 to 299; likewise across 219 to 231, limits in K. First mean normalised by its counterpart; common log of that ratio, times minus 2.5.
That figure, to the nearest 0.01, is 0.13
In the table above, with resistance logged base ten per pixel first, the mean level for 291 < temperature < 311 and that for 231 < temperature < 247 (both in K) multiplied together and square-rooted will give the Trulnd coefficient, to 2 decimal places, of 1.96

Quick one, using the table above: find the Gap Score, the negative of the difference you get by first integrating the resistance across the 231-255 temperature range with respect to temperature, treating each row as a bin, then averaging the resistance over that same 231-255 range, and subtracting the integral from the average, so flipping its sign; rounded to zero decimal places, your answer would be 2106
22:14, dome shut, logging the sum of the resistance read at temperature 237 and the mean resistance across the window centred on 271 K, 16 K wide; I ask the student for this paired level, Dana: 182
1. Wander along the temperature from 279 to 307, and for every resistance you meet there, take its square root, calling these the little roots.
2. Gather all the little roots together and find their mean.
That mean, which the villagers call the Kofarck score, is 9.37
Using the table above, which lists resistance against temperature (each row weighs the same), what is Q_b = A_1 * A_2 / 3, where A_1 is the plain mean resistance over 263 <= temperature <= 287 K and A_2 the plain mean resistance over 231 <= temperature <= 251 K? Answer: 2722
